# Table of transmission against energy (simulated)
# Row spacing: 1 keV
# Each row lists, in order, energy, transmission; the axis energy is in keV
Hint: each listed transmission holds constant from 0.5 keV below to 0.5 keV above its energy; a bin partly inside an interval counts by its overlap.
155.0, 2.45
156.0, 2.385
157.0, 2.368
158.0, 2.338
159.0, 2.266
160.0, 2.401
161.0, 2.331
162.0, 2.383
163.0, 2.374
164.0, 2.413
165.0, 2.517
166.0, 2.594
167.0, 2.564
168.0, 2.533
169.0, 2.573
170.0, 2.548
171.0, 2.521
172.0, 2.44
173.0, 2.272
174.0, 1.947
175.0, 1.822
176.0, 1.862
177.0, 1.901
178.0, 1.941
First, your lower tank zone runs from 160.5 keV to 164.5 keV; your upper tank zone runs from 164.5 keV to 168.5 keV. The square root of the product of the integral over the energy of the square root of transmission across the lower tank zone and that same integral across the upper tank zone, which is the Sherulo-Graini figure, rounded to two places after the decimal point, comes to 6.28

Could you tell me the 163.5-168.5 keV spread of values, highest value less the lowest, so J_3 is 0.18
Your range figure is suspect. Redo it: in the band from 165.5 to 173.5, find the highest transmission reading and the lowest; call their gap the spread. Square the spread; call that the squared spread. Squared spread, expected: 0.10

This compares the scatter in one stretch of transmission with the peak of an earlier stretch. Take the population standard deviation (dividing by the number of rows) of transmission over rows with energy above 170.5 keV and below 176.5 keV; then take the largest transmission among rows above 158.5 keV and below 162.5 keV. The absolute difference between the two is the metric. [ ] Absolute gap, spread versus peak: 2.12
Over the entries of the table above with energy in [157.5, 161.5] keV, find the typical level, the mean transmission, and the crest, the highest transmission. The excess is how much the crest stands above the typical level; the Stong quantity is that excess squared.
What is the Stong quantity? 0.0045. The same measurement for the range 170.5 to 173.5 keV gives 0.0121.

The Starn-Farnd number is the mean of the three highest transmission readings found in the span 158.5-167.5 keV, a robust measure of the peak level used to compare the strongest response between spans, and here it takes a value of 2.56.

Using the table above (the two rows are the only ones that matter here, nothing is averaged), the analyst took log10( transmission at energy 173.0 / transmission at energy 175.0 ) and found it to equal 0.10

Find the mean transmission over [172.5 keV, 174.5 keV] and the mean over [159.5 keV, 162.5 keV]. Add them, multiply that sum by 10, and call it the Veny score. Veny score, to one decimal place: 44.8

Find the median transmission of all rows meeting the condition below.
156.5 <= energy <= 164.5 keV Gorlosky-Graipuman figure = 2.37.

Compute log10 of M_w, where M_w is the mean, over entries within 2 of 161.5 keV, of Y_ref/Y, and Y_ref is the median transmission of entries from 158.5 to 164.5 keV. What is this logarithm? 0.0012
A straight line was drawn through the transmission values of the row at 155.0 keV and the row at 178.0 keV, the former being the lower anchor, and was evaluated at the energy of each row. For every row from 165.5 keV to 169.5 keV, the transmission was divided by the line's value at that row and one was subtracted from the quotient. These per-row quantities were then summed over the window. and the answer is 0.7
